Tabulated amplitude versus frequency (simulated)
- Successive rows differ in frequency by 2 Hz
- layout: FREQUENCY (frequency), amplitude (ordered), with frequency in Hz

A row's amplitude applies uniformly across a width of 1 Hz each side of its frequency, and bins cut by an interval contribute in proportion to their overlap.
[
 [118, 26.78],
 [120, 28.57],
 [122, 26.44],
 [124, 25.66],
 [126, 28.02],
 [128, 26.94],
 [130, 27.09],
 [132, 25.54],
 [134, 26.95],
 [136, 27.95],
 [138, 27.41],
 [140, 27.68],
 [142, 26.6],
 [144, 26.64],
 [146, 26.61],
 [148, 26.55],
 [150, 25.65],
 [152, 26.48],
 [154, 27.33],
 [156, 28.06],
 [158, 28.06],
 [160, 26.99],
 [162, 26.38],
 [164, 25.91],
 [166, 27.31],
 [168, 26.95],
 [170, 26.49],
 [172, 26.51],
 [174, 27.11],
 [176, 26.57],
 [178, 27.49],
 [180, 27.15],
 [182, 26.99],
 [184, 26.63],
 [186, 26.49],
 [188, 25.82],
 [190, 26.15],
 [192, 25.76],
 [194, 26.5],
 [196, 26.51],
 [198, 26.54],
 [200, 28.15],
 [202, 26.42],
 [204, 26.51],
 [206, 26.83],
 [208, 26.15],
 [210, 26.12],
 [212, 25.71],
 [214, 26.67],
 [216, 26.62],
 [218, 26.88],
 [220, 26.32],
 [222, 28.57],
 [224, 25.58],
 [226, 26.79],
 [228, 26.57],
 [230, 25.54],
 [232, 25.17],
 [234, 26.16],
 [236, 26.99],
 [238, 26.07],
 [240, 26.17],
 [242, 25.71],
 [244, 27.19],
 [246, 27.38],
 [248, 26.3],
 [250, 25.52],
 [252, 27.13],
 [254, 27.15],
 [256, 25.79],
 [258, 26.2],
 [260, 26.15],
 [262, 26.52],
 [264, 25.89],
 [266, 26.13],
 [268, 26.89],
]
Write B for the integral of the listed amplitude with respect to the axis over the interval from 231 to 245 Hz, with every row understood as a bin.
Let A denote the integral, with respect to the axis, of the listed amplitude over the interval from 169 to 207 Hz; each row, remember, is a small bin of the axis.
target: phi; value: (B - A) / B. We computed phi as -1.8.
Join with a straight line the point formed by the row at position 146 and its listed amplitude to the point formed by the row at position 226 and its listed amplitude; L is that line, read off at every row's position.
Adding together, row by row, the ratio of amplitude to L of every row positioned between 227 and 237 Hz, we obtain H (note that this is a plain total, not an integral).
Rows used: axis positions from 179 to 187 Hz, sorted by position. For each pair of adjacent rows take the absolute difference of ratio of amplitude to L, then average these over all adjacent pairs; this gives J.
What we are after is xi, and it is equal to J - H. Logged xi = -5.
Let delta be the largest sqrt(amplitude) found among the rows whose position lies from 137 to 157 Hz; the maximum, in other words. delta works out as 5.30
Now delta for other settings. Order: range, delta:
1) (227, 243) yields 5.20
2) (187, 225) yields 5.35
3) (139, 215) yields 5.31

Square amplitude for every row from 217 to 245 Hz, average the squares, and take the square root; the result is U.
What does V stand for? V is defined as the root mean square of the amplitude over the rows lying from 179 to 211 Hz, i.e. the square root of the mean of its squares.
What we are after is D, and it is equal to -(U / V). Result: -1.00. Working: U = 26.4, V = 26.6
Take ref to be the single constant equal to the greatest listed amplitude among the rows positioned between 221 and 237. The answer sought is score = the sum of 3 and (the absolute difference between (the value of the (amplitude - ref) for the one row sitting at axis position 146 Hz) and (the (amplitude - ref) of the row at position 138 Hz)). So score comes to 3.80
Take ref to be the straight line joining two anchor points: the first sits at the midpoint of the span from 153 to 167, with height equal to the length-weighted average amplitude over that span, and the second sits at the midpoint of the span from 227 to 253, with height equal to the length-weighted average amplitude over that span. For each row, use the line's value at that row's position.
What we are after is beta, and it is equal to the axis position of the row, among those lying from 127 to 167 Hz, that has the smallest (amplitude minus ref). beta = 132 Hz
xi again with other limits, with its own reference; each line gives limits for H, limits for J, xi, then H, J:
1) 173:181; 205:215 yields -4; 4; 0.0195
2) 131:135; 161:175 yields -2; 2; 0.0207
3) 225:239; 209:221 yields -7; 7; 0.0168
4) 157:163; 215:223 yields -3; 3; 0.0382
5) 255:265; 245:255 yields -5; 5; 0.0325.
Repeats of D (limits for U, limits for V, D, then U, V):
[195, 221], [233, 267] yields -1.01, 26.6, 26.4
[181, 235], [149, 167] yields -0.98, 26.5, 26.9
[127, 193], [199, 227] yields -1.00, 26.8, 26.7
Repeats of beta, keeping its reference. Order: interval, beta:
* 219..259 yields 232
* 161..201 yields 164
